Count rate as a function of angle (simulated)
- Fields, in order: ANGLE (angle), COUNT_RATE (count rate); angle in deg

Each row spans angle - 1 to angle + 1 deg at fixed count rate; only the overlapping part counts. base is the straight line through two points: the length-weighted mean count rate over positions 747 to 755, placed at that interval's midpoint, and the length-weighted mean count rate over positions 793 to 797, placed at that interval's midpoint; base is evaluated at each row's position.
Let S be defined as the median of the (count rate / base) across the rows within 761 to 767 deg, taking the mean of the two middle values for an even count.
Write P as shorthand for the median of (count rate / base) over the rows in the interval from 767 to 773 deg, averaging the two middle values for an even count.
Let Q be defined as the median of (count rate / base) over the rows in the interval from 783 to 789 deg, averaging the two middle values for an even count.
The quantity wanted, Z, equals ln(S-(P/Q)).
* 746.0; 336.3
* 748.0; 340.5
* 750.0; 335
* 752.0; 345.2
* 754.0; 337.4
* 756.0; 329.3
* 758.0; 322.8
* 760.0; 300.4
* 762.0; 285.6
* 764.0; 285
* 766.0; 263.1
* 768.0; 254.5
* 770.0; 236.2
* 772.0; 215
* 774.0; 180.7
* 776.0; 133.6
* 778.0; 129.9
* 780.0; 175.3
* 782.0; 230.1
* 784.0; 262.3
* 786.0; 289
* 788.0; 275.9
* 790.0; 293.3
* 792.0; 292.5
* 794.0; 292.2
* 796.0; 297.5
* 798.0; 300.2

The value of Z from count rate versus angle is -2.8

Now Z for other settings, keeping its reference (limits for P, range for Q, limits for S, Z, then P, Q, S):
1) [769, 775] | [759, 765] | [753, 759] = -1.6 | 0.7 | 0.87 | 0.98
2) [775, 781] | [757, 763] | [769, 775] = -1.6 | 0.4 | 0.91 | 0.68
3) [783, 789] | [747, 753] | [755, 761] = -3.0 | 0.9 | 0.99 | 0.97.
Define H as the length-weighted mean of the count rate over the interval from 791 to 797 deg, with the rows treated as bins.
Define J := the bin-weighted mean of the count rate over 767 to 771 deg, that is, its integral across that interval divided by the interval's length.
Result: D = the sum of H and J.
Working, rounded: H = 294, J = 245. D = 539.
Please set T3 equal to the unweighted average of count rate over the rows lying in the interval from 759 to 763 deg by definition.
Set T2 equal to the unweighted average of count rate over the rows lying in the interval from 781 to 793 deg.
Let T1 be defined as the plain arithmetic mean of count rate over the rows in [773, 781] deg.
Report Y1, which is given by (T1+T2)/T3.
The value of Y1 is 1.5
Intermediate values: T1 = 155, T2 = 274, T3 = 293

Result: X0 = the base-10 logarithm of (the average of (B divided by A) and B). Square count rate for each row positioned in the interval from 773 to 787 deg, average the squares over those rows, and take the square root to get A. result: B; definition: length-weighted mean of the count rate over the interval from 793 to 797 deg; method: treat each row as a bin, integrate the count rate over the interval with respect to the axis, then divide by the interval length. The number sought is 2.17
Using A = 208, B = 295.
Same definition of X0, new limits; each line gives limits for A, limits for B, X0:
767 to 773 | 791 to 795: 2.17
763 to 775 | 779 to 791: 2.11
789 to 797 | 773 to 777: 1.90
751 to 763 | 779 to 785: 2.05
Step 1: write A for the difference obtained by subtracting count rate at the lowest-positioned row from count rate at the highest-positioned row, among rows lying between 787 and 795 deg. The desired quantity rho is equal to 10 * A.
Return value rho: 163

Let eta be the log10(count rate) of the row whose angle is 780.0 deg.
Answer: 2.24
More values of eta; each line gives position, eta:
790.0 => 2.47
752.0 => 2.54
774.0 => 2.26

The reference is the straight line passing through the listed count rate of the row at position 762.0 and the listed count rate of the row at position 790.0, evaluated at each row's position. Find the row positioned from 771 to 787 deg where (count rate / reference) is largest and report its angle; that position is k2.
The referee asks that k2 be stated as 786.0 deg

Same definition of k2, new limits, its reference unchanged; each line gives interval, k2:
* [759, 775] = 760.0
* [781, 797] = 796.0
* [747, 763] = 752.0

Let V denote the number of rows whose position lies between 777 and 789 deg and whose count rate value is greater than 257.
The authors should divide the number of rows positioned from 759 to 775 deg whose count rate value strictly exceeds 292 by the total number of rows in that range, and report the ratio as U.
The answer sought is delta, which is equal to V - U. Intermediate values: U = 0.1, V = 3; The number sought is 3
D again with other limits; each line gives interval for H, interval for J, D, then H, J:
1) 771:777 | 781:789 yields 441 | 176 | 264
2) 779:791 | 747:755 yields 594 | 254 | 340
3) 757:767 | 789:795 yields 584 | 291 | 293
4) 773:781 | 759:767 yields 438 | 155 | 284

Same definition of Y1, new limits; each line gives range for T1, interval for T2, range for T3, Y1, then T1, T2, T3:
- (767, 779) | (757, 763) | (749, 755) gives 1.5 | 192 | 303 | 339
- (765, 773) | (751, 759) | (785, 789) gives 2.0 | 242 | 334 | 282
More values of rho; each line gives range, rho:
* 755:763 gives -437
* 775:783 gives 965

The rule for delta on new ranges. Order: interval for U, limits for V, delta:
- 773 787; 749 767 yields 9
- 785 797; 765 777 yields 0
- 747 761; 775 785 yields 0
